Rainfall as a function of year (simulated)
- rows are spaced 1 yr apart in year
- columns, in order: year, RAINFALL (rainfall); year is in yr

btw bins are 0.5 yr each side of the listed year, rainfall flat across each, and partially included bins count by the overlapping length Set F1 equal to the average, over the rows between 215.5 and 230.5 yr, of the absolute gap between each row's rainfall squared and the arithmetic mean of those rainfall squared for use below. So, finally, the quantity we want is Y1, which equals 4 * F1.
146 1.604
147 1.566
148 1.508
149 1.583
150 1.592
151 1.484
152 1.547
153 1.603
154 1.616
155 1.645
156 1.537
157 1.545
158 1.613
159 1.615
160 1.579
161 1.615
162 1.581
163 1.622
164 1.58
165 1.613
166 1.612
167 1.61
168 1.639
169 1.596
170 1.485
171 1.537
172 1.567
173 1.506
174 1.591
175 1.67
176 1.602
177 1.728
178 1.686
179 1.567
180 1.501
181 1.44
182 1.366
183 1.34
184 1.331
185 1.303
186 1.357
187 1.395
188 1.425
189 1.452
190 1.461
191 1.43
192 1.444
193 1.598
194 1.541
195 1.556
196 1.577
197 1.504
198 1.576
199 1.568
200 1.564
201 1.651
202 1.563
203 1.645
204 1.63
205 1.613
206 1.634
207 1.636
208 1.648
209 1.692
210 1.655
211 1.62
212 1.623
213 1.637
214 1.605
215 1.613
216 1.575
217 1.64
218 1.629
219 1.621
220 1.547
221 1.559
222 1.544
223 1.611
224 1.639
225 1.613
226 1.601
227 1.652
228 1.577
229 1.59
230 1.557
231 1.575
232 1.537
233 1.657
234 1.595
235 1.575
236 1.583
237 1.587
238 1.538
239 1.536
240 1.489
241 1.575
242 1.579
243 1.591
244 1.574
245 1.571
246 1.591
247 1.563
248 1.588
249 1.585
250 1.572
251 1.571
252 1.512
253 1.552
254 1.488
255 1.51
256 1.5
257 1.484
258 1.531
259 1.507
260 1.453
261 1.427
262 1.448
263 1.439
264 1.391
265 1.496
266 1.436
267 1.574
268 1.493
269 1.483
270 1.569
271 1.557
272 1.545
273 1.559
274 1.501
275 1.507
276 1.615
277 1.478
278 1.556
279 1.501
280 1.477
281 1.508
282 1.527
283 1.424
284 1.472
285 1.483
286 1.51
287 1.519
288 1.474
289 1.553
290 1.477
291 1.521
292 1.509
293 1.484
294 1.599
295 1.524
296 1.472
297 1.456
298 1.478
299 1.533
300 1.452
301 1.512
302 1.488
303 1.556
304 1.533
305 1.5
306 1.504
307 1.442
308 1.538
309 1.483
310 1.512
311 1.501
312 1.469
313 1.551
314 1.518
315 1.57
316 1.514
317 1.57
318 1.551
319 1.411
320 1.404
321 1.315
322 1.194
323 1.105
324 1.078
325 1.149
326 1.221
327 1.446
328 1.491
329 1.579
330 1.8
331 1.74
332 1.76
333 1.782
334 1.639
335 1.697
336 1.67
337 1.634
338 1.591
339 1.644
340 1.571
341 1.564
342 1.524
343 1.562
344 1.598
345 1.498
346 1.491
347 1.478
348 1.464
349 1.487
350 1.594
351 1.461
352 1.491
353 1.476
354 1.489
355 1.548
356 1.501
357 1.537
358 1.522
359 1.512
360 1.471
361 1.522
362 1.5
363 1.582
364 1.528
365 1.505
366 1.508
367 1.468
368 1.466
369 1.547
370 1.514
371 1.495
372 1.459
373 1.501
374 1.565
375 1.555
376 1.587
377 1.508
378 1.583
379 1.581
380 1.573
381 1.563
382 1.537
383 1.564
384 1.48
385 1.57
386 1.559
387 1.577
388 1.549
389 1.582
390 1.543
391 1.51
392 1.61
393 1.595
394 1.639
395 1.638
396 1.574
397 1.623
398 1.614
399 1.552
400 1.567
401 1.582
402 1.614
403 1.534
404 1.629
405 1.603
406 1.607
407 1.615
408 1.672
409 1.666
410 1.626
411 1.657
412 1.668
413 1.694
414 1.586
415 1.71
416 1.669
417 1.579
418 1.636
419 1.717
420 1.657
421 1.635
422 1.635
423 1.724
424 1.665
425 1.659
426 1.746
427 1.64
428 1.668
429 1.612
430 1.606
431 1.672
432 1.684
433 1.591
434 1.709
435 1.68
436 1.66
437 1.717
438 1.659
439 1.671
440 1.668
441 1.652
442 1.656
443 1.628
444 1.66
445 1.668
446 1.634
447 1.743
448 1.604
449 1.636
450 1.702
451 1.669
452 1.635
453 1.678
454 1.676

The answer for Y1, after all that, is 0.39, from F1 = 0.098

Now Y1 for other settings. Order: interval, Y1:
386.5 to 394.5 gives 0.39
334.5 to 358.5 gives 0.70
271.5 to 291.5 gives 0.38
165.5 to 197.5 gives 1.11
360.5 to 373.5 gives 0.29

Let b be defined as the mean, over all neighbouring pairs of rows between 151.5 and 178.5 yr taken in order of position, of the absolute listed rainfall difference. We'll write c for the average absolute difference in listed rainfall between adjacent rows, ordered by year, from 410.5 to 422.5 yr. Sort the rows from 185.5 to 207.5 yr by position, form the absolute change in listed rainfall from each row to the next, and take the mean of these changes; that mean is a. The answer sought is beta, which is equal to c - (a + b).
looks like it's -0.032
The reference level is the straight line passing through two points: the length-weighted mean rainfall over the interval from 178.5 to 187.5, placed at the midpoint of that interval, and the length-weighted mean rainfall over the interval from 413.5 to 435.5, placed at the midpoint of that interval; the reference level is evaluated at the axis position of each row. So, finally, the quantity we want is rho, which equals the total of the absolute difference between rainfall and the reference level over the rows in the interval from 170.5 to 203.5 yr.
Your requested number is 4.3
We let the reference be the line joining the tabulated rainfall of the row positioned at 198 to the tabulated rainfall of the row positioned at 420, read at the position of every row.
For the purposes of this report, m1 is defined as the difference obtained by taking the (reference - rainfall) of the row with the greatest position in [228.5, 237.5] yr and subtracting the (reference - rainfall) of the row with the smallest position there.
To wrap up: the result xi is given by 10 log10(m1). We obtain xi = -22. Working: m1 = 0.01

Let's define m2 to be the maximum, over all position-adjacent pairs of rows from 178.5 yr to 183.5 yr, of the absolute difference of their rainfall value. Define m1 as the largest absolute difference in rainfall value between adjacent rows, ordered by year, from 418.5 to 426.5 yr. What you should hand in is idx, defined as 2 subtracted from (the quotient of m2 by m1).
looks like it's -1.17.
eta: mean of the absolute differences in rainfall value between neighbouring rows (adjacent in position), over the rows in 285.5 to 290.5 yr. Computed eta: 0.052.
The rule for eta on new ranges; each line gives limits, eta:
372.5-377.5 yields 0.046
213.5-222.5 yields 0.029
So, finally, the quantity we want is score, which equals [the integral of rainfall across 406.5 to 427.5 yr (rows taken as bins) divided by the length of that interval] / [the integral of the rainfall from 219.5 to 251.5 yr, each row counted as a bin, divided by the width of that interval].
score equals 1.05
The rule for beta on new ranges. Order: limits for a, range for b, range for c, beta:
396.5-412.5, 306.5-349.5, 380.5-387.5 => -0.050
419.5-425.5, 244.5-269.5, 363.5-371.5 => -0.045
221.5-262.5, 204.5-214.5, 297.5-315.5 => -0.007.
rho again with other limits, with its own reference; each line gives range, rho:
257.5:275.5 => 0.8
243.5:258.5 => 1.1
